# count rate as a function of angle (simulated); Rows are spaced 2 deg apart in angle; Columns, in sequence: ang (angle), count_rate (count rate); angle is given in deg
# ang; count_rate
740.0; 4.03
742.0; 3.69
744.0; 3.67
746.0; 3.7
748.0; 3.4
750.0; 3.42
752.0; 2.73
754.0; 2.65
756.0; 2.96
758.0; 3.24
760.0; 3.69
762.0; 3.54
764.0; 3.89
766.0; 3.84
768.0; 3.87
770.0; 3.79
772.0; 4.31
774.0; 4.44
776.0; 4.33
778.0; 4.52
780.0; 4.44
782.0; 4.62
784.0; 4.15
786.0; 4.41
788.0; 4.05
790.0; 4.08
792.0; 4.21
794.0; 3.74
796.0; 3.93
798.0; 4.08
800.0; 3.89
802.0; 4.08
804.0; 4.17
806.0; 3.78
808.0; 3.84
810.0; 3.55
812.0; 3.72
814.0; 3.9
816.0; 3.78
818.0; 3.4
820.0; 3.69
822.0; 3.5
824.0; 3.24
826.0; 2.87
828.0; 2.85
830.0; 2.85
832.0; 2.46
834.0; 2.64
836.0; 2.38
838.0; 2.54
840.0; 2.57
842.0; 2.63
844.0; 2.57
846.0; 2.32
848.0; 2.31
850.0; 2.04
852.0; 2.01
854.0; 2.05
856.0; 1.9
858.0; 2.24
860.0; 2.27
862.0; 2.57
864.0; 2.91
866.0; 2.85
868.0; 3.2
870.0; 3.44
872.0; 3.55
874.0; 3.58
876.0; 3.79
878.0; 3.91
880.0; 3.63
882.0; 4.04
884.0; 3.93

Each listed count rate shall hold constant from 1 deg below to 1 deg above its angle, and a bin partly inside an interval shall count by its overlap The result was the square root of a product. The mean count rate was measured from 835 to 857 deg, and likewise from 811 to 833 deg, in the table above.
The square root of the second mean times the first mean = 2.75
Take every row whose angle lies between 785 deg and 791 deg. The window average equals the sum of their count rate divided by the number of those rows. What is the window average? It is 4.2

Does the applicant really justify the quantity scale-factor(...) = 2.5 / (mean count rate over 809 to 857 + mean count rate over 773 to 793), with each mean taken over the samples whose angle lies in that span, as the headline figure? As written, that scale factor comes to 0.35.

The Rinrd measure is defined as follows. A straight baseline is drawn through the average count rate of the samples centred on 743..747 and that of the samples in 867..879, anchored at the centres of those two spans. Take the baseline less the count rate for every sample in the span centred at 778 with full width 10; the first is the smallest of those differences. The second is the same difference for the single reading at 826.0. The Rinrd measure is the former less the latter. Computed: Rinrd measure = -1.7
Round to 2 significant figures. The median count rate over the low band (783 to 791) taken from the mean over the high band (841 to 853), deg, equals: -1.8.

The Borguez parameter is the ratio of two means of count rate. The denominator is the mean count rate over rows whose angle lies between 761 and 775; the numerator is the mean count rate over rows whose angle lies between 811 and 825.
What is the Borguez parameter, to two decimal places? 0.91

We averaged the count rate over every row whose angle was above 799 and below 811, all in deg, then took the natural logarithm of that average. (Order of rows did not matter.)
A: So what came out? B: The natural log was 1.357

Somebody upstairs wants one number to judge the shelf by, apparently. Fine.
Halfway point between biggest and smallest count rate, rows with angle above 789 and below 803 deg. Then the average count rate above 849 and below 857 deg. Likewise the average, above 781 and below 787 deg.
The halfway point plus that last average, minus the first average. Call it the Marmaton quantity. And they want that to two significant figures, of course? 6.4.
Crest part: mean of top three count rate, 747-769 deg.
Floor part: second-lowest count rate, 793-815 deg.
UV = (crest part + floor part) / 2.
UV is 3.8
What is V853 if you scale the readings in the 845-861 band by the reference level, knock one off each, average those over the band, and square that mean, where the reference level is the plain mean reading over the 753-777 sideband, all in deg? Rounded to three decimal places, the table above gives 0.179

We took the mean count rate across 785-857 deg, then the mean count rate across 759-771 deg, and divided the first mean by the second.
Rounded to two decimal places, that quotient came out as 0.85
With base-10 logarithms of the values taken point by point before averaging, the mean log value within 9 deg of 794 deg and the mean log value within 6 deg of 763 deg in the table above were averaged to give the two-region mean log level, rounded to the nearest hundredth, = 0.59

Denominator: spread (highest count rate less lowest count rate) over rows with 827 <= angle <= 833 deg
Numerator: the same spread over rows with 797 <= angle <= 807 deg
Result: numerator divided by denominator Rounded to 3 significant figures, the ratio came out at 1.00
